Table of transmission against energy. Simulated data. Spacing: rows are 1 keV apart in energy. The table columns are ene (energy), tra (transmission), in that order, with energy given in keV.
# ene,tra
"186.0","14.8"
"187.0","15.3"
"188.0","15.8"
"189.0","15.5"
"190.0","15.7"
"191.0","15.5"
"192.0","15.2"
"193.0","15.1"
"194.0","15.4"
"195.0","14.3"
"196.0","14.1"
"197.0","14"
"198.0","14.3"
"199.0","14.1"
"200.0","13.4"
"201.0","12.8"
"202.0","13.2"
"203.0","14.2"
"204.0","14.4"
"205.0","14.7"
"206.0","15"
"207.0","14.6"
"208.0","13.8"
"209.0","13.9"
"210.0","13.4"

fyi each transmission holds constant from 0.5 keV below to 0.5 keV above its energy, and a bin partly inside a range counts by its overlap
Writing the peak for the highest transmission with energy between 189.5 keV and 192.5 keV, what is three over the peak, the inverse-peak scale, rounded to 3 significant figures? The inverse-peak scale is 0.191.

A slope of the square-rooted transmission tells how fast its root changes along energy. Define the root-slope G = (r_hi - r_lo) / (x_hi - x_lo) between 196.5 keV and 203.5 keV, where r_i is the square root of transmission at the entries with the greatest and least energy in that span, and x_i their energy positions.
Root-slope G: 0.00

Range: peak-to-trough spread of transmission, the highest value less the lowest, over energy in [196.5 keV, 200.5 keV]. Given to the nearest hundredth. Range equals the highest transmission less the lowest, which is 0.90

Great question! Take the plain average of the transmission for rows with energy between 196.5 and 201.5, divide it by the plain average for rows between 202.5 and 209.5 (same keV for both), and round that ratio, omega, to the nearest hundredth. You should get 0.95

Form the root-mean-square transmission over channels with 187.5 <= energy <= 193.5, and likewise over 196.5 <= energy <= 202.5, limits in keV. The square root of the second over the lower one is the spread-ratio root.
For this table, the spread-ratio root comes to 0.939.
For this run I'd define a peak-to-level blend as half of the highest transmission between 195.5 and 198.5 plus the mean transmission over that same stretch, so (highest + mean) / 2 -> 14.2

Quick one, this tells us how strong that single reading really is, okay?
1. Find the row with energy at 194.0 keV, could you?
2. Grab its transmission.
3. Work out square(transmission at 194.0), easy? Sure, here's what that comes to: 237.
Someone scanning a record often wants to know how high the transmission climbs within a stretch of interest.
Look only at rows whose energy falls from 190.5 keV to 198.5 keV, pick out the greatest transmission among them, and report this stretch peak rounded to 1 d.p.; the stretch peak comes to 15.5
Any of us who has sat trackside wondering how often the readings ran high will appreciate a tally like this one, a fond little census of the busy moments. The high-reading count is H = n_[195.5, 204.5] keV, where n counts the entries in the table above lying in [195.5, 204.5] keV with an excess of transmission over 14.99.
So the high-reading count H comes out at 0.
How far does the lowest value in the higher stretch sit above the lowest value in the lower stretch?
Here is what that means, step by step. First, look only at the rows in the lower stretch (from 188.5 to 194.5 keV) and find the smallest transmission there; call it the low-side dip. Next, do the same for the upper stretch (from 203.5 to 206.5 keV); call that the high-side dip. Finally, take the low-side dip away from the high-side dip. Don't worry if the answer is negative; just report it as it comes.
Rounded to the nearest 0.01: -0.70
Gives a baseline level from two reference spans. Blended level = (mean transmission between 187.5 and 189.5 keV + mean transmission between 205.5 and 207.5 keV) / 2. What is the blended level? 15.2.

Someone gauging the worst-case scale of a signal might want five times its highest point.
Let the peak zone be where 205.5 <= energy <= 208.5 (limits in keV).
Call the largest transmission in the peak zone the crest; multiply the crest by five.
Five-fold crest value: 75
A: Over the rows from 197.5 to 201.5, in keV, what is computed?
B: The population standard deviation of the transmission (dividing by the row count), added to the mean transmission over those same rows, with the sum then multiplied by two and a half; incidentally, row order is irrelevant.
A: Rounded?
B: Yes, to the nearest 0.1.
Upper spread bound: 35.6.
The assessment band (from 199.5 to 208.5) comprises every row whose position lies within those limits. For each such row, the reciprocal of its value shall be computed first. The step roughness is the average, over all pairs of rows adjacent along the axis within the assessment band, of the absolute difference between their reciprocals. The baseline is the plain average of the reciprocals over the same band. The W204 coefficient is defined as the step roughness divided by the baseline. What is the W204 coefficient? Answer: 0.036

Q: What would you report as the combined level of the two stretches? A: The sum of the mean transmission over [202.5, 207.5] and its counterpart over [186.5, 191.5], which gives 30.1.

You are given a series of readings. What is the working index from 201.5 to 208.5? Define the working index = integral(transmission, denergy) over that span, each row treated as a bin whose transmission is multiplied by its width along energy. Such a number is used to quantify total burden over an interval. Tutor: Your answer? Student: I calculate 100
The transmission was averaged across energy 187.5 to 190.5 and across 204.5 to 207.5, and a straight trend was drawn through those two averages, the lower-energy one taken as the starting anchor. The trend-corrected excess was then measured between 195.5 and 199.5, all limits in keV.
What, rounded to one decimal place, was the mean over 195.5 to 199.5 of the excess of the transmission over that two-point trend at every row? -1.1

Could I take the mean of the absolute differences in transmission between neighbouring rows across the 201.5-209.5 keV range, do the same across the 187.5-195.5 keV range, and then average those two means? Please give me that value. 0.400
